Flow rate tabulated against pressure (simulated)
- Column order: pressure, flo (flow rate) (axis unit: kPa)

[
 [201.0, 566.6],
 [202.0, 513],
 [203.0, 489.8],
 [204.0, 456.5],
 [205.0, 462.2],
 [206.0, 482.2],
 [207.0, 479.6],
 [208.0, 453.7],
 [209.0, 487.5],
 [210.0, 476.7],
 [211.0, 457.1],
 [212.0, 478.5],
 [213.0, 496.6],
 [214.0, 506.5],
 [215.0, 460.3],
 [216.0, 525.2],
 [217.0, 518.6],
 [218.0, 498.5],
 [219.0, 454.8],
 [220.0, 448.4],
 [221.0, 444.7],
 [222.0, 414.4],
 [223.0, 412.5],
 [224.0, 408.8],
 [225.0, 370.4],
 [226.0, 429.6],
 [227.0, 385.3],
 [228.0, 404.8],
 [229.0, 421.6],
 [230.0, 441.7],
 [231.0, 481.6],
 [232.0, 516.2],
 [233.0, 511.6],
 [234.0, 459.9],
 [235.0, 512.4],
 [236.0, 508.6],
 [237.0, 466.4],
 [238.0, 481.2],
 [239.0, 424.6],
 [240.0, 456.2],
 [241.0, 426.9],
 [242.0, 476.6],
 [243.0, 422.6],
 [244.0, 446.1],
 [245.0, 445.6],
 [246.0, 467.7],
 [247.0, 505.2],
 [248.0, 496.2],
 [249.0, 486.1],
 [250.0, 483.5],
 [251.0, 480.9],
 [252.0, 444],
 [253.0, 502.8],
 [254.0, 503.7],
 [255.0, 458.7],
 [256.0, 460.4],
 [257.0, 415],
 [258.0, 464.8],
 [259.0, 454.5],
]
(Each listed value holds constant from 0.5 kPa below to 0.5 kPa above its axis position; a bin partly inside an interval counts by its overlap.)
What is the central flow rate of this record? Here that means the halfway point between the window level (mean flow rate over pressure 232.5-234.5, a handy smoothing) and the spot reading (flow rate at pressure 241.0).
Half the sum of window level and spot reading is 456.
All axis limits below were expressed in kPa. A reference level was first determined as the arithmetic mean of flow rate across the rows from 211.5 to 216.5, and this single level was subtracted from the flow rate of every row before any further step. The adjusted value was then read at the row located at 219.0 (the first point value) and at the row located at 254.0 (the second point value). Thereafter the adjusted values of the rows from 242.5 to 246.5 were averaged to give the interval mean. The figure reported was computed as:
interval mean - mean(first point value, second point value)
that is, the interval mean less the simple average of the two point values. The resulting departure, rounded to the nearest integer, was -34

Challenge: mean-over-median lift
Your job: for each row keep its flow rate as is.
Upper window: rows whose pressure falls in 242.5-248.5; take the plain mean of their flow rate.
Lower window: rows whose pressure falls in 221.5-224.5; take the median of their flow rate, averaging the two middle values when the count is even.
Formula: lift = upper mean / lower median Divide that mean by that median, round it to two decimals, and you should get 1.12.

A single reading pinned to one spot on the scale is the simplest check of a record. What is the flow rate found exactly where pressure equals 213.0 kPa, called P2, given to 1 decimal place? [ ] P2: 496.6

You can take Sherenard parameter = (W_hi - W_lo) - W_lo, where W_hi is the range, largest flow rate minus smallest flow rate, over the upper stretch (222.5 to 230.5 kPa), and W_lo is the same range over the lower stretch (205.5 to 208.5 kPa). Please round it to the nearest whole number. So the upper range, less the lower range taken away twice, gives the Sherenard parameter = 14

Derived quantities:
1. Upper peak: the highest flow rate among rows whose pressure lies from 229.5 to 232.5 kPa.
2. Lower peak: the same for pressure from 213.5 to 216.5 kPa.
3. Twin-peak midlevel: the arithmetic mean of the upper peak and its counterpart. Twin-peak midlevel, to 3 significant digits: 521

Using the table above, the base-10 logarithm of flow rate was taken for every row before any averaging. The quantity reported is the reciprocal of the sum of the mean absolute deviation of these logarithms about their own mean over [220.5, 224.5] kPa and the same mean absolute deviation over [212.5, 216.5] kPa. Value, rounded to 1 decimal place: 34.5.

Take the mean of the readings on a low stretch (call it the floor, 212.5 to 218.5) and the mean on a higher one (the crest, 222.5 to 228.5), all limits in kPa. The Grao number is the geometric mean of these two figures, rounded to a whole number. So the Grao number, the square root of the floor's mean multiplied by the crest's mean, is 449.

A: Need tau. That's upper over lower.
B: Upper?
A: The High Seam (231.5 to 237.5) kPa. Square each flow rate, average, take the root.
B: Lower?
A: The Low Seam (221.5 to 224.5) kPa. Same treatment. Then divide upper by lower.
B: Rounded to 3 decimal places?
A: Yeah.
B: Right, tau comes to 1.205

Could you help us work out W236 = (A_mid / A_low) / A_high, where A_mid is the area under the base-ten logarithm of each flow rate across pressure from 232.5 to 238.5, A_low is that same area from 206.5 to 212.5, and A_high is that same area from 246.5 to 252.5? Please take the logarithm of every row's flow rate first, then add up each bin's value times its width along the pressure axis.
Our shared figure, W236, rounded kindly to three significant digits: 0.0625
